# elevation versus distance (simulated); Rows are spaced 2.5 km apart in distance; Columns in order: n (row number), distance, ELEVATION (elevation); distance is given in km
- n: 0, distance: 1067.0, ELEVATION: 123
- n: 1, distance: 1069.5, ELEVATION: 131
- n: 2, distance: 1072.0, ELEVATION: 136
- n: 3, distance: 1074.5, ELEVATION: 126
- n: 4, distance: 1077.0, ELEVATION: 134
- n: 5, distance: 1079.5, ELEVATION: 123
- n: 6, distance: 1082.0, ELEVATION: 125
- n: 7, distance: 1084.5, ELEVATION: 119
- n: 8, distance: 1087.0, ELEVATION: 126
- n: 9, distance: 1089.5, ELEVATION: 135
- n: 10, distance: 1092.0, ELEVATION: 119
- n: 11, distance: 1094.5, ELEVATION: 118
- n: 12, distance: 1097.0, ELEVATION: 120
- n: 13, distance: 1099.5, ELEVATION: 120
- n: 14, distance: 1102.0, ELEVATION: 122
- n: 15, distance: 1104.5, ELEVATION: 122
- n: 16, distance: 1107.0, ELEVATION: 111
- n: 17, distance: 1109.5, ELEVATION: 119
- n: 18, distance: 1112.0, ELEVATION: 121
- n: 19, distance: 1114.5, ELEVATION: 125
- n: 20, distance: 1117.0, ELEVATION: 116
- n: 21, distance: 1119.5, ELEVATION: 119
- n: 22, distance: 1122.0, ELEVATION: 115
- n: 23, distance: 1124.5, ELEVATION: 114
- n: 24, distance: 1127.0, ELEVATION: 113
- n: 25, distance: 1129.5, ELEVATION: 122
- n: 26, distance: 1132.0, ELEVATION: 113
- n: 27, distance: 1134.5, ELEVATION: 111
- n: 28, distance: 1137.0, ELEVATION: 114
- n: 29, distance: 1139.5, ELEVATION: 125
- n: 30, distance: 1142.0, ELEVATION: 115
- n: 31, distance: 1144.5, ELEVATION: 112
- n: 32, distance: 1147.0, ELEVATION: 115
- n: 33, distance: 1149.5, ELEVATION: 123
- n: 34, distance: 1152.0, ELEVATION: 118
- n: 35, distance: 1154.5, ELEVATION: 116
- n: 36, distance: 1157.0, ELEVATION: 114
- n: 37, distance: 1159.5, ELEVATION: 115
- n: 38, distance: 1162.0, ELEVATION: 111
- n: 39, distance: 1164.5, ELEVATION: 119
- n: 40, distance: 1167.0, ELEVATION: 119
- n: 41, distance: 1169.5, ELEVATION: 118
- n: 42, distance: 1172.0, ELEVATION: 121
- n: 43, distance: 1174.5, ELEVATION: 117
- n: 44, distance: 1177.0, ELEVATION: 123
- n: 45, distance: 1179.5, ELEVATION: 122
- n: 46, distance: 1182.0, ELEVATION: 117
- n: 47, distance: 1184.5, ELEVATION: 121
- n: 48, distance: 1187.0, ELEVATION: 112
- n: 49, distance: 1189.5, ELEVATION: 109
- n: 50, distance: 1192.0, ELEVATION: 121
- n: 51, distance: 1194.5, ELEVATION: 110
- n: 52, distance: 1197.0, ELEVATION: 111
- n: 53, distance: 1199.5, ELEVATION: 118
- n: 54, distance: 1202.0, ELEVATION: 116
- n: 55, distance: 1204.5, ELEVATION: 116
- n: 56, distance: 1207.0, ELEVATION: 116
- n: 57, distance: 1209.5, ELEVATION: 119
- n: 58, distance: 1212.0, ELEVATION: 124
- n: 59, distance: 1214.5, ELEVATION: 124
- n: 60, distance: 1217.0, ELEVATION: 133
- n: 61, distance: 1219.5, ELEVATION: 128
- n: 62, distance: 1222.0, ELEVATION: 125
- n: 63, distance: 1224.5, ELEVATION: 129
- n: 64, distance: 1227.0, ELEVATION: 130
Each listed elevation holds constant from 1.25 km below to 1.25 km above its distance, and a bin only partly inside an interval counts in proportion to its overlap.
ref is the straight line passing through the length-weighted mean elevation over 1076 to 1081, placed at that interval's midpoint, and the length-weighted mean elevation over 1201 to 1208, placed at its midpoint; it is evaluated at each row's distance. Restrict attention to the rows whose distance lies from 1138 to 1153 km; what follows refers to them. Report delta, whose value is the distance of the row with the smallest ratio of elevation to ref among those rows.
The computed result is 1144.5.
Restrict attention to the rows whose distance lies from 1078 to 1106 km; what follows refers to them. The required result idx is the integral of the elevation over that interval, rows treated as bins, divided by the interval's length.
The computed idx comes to 123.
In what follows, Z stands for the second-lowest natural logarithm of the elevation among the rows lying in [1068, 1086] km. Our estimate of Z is 4.81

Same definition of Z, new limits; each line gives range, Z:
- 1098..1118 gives 4.75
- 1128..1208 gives 4.70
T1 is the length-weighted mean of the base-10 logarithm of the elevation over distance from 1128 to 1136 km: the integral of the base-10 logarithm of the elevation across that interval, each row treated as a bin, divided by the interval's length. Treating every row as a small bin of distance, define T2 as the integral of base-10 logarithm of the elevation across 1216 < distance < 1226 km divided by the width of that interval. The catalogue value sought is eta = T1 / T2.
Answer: 0.98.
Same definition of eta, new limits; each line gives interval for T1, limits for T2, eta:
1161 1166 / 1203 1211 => 1.00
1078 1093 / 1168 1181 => 1.01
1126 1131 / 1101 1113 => 1.00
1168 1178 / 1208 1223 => 0.99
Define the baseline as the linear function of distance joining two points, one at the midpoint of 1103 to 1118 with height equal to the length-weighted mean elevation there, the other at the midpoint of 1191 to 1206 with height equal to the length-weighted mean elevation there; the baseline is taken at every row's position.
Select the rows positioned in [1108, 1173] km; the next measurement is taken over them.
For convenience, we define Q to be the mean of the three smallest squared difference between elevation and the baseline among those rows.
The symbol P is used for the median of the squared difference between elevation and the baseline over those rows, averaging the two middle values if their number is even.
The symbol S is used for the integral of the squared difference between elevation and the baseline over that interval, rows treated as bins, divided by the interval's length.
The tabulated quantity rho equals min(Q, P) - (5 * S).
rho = -83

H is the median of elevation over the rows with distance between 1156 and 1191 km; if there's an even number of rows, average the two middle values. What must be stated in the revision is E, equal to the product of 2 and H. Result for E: 235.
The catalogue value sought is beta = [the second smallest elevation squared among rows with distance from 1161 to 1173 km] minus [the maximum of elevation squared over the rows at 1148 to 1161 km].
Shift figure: -1205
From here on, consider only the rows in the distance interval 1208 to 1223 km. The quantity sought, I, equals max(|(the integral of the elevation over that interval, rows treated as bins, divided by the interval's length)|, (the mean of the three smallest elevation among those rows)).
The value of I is 125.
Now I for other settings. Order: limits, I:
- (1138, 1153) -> 118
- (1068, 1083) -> 129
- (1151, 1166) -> 116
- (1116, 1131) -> 116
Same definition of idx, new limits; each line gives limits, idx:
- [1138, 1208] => 117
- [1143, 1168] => 116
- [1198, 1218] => 120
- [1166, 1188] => 119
